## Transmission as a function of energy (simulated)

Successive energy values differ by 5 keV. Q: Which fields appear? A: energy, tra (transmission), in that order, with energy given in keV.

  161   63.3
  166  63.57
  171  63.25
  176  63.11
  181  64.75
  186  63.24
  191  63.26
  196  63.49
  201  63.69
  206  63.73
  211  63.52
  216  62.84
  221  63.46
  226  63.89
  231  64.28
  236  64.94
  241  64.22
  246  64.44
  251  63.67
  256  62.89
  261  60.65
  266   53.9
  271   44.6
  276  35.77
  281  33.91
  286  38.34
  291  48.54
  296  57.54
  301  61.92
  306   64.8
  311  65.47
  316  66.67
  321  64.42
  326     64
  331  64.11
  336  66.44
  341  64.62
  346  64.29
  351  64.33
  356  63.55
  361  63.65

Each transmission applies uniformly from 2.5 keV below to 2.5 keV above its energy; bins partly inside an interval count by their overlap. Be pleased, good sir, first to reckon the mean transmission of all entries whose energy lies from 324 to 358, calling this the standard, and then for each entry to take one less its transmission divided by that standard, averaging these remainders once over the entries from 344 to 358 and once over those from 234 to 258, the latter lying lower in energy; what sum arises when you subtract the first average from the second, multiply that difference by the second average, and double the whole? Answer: 0.000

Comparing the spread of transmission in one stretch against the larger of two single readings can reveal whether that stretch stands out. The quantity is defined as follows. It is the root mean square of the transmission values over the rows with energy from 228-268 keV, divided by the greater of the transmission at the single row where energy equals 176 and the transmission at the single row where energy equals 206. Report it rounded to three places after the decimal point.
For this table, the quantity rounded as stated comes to 0.980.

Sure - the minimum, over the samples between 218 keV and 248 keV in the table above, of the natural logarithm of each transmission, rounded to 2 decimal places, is 4.15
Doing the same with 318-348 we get 4.16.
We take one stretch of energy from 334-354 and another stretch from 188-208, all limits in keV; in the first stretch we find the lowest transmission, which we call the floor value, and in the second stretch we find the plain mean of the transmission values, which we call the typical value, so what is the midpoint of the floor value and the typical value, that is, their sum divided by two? 63.9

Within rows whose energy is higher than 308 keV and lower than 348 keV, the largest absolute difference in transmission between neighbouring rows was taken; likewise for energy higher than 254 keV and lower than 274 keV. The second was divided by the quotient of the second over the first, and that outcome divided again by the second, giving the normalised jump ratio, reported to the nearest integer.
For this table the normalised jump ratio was 0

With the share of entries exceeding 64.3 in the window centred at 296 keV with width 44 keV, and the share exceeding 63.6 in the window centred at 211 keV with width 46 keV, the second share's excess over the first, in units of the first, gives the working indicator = 0.3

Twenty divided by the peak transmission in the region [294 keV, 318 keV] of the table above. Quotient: 0.300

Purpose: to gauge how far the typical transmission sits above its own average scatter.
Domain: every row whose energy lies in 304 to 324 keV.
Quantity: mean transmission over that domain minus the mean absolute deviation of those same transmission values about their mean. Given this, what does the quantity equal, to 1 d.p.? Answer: 64.6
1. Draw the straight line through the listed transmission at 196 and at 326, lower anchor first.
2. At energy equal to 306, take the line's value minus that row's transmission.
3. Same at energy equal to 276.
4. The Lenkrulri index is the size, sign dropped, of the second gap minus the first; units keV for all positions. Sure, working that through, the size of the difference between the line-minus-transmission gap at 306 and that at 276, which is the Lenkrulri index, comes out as 29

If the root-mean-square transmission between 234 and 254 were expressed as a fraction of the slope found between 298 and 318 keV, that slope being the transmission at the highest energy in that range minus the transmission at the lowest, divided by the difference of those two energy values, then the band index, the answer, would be 203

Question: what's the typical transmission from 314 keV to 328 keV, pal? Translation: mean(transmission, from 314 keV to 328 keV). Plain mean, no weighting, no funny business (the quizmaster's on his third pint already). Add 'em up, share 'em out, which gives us 65.0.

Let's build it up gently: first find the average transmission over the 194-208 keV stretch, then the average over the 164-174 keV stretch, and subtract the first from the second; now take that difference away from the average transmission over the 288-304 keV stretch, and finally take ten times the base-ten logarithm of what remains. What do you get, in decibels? 17.5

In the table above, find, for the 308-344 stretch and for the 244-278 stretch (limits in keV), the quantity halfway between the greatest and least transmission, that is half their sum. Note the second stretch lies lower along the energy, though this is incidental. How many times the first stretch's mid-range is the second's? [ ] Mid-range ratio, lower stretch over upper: 0.8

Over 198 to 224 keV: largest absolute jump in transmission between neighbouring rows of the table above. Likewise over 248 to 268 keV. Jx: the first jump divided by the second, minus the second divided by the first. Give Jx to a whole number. -10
